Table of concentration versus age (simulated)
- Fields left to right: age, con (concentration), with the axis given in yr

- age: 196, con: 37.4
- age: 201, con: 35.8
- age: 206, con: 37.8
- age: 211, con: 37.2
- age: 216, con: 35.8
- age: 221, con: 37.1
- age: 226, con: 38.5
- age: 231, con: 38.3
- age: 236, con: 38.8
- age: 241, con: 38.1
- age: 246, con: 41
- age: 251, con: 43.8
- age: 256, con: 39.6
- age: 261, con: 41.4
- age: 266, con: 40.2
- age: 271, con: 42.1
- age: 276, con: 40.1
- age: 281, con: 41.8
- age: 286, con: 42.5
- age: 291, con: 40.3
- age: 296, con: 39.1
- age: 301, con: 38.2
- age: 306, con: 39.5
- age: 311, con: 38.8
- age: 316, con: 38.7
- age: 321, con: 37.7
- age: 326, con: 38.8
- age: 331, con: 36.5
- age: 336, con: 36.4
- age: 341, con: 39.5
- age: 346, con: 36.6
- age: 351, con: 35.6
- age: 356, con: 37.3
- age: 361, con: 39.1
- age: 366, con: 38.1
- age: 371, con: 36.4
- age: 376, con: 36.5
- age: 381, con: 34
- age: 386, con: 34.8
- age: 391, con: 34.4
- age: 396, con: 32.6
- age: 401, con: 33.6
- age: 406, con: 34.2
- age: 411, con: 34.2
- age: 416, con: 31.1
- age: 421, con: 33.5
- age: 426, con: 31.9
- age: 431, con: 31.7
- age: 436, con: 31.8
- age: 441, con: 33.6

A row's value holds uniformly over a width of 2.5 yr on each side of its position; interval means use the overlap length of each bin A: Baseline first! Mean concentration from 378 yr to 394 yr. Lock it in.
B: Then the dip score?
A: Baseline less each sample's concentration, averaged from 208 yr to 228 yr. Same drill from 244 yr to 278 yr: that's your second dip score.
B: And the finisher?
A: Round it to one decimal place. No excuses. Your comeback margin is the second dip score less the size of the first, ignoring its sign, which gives -9.5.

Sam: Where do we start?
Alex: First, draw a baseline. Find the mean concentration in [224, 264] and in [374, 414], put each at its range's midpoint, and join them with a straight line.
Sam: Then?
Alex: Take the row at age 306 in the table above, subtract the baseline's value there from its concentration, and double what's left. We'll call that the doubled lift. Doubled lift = 3.8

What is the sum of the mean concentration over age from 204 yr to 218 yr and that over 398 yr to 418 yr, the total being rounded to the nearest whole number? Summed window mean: 70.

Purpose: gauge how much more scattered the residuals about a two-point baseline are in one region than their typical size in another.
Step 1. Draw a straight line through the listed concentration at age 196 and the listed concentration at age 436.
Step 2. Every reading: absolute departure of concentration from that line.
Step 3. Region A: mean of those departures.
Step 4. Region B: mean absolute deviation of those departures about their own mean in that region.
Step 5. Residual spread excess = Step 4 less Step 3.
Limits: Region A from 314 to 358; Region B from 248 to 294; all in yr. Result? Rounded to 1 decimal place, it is -2.2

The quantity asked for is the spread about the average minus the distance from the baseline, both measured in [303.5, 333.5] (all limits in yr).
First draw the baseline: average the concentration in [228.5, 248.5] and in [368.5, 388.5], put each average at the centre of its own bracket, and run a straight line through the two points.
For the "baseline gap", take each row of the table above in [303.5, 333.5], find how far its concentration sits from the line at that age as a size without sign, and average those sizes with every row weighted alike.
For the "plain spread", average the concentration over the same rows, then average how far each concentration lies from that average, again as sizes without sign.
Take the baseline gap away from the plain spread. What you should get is -0.6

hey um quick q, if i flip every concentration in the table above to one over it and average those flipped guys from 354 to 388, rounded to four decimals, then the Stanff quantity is 0.0274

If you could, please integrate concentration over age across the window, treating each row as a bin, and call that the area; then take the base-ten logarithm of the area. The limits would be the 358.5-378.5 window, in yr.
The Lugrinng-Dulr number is 2.9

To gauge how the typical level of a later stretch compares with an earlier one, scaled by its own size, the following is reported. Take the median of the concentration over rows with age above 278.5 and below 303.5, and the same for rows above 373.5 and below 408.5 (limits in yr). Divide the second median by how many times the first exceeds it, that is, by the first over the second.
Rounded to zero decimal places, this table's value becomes 29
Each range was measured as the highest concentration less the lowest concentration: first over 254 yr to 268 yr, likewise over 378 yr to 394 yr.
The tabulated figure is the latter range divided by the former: 0.44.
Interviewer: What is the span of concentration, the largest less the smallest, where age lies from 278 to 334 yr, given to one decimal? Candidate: 6.0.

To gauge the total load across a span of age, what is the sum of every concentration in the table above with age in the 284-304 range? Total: 160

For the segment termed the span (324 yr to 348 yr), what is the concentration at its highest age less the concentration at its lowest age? -2.2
